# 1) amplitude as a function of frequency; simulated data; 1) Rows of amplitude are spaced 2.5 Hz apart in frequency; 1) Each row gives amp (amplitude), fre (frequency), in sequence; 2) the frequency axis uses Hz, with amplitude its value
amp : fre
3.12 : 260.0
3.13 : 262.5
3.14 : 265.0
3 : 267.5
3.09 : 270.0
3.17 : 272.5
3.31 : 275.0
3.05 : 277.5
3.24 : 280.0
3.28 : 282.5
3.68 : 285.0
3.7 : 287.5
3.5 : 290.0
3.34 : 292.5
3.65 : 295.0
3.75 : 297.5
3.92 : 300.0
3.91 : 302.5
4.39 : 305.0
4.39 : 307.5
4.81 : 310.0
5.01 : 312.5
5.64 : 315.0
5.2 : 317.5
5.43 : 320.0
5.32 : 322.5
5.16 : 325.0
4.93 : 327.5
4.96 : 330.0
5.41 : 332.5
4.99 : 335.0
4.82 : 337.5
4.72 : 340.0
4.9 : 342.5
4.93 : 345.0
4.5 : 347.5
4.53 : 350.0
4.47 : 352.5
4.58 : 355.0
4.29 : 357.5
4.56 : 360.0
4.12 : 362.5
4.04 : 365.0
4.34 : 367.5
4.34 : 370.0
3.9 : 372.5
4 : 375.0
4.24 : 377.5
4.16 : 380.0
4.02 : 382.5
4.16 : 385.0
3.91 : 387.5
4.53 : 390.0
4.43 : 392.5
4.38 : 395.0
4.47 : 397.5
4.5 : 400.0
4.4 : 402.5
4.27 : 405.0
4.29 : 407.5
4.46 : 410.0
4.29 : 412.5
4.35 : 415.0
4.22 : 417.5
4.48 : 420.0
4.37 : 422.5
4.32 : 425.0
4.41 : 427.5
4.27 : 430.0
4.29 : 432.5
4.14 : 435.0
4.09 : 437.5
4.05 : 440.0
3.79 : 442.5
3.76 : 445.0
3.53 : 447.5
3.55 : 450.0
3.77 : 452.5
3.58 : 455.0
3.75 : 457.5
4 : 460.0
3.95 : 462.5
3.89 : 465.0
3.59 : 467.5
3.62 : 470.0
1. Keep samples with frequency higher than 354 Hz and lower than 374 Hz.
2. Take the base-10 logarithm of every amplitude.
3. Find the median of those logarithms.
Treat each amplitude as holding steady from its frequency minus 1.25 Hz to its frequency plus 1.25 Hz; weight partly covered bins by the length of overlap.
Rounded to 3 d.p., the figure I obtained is 0.635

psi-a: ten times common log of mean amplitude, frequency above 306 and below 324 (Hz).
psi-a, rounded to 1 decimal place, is 7.1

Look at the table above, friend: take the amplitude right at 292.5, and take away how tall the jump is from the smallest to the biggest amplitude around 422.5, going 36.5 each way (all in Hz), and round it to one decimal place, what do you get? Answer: 2.3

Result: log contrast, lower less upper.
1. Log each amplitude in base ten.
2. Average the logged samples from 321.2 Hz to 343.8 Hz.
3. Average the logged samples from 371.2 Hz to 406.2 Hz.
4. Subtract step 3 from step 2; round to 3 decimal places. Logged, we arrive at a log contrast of 0.074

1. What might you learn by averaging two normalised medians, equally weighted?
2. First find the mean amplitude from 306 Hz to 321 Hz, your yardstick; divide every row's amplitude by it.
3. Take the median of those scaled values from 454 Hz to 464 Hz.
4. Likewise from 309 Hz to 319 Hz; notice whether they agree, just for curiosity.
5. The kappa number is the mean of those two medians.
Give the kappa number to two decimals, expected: 0.88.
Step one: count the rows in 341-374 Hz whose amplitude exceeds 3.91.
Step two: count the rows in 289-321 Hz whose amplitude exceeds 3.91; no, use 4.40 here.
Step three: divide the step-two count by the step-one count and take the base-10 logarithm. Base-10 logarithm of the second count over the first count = -0.38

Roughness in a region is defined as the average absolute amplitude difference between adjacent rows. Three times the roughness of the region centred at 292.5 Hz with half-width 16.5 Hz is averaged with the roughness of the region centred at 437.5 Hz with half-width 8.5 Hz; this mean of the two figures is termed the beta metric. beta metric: 0.31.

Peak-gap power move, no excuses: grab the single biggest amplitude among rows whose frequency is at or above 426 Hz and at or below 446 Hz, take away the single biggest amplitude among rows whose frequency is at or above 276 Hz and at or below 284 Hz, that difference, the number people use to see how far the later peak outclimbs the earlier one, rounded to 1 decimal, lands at 1.1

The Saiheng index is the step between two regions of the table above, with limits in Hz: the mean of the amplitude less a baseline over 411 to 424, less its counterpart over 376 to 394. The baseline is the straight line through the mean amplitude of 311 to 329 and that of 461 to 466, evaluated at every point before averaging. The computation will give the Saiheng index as 0.4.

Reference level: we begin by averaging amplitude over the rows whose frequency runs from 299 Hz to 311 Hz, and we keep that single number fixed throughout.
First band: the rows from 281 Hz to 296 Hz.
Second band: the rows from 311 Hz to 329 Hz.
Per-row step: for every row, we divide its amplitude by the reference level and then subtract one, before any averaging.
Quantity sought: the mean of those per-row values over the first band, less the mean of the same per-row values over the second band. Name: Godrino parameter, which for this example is -0.40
